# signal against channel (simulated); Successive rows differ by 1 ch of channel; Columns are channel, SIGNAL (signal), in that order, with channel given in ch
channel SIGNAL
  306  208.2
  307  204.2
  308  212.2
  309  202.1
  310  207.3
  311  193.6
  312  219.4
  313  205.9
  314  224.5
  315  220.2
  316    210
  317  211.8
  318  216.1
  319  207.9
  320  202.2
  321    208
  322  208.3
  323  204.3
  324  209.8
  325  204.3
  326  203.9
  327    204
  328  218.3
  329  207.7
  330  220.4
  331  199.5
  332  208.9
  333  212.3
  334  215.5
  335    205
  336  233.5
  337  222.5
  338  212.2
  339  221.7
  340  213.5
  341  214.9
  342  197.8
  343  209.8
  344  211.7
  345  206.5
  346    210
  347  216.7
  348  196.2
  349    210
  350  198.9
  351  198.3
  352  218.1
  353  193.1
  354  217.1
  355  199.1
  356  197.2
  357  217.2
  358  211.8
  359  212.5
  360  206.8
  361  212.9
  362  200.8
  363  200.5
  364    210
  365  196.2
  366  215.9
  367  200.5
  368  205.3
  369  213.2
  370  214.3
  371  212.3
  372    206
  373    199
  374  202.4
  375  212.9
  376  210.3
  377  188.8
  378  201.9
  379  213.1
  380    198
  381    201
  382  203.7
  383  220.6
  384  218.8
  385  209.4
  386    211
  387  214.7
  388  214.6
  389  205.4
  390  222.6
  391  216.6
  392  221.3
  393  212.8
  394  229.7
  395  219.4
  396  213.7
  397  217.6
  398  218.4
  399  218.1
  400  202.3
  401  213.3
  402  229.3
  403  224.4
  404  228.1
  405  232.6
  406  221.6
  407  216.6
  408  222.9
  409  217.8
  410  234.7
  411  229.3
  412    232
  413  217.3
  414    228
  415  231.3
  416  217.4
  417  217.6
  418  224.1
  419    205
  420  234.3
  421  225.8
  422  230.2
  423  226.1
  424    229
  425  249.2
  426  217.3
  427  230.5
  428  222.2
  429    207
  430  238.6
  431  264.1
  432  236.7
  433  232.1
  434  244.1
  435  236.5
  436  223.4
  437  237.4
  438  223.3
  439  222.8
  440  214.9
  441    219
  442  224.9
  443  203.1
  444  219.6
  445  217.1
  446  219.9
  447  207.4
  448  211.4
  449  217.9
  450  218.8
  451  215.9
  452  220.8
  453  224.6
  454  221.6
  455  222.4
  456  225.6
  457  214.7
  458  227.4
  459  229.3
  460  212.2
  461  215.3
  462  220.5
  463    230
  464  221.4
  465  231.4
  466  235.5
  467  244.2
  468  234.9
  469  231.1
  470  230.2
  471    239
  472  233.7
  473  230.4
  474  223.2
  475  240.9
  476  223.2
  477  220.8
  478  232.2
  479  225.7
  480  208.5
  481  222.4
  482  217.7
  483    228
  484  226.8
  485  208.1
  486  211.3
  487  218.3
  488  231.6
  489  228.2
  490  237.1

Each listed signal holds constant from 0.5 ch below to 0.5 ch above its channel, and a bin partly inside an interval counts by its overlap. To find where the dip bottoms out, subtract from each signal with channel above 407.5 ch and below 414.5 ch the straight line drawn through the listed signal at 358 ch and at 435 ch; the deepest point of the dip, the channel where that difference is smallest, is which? 413 ch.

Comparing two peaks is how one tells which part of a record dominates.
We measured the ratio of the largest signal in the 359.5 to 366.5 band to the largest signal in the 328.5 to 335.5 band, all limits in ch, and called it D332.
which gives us 0.98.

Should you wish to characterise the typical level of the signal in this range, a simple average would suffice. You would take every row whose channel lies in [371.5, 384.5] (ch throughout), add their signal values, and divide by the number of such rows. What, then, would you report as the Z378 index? 206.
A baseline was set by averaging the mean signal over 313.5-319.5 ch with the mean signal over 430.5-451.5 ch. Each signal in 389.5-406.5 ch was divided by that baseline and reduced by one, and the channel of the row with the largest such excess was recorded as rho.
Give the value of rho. 405 ch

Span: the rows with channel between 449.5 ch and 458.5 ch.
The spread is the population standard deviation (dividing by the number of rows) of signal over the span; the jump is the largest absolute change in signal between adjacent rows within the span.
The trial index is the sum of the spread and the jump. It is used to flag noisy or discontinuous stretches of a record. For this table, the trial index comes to 17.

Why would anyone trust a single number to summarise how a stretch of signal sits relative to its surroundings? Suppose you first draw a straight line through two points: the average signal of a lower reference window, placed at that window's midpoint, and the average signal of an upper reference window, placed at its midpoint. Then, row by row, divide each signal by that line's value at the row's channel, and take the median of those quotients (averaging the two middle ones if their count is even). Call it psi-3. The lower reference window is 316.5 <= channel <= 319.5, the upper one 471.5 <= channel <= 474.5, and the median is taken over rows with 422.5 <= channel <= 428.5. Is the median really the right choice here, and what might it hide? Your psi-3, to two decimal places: 1.02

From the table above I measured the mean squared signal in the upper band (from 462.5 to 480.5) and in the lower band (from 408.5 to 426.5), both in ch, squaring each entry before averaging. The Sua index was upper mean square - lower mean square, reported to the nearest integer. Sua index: 1748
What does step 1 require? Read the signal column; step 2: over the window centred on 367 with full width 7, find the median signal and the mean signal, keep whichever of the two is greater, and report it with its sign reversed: -210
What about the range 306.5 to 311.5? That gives -204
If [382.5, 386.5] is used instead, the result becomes -215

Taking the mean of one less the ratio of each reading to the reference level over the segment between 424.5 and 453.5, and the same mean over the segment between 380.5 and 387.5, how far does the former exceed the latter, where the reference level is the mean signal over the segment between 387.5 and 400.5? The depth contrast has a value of -0.063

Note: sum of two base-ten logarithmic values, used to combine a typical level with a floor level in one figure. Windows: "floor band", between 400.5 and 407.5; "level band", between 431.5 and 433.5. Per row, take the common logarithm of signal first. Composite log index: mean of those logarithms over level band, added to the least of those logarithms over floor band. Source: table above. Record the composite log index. 4.70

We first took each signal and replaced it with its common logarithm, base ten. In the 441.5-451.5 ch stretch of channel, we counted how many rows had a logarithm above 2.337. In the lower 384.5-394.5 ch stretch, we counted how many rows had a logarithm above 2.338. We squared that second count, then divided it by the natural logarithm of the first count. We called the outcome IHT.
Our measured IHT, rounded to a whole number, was 6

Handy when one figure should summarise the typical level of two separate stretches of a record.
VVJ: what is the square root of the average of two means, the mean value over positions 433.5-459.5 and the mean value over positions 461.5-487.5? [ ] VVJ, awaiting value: 15.0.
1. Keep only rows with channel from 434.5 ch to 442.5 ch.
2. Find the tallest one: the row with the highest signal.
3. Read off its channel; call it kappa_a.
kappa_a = 437 ch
